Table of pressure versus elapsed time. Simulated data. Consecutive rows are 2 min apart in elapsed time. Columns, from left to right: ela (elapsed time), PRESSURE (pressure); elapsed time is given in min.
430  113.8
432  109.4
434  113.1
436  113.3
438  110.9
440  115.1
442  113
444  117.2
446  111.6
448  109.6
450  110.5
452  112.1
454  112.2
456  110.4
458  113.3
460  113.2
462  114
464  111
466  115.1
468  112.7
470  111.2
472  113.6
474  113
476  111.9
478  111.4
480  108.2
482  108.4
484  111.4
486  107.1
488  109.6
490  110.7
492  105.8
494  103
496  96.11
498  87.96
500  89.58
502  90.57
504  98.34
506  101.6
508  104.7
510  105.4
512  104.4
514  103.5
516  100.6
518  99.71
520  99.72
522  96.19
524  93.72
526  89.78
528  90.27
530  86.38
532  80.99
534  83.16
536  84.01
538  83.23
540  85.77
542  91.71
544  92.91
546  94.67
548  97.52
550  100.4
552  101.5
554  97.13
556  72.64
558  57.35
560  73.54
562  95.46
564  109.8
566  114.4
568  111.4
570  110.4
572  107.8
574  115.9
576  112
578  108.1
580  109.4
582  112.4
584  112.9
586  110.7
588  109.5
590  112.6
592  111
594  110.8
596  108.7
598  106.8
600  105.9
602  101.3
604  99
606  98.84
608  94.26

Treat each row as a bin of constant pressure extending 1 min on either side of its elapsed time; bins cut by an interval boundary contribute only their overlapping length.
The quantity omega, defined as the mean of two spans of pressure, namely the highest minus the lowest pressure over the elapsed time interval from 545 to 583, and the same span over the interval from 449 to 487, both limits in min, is 33.3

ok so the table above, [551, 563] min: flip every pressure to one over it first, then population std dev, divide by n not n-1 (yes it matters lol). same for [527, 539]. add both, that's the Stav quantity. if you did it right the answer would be 0.0031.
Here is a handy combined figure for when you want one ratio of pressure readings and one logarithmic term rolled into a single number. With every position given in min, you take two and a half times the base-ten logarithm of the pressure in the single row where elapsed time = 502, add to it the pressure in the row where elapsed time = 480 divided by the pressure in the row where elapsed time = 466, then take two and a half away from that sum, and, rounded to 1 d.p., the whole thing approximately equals 3.3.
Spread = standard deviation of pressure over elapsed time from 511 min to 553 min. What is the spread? 7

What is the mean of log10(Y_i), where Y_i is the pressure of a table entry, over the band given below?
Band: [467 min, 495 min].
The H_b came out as 2.04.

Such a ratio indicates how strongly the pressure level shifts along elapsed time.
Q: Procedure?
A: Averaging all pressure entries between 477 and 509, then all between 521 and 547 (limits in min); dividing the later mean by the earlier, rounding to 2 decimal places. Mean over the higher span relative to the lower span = 0.86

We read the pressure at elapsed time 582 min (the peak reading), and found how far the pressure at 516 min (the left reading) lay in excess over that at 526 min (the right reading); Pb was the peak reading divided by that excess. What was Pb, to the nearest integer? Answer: 10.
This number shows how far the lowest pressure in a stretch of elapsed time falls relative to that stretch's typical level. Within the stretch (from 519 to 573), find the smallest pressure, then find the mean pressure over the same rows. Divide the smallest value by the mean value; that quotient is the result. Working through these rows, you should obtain 0.62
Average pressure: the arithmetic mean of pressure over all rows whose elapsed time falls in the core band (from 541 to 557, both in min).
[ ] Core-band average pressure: 94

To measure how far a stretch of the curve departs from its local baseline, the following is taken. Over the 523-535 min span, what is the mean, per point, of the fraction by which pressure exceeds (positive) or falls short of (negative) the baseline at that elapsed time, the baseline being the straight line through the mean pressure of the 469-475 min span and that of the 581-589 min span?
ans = -0.22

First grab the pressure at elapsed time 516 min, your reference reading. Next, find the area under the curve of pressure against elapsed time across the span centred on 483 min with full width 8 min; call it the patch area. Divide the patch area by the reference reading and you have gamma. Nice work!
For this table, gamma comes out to 8.7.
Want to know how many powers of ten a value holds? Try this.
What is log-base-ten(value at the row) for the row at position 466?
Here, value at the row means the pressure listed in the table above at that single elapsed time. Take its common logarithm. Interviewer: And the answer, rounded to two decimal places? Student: 2.06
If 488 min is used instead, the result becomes 2.04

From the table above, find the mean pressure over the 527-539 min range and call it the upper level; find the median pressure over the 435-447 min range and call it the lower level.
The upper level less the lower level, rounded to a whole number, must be -28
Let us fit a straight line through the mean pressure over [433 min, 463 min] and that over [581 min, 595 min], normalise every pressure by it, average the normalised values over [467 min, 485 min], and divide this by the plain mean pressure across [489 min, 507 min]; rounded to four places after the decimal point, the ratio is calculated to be 0.0101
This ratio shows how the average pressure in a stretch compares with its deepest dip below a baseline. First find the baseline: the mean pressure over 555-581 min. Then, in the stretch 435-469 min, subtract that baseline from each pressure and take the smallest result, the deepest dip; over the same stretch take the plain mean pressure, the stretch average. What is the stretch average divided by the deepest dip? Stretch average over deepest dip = 11.6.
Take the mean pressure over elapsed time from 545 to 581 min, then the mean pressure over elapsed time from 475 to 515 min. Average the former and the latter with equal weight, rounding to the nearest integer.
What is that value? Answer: 101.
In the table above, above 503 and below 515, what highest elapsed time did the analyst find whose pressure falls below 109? 514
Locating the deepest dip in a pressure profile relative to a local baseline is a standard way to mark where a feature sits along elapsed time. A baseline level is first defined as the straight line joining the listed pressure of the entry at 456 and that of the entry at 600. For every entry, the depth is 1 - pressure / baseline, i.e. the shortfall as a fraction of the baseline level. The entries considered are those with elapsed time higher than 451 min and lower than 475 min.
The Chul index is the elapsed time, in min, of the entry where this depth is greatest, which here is 456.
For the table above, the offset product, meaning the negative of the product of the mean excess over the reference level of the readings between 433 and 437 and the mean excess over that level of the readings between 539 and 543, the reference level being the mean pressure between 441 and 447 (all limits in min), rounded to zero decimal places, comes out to -18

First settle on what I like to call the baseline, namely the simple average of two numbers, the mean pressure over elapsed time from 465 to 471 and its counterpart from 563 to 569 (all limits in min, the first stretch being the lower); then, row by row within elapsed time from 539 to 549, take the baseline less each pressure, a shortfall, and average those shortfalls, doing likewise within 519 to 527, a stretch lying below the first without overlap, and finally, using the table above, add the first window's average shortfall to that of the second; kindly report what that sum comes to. 37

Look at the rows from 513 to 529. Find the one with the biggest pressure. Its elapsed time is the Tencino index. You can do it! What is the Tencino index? 514 min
